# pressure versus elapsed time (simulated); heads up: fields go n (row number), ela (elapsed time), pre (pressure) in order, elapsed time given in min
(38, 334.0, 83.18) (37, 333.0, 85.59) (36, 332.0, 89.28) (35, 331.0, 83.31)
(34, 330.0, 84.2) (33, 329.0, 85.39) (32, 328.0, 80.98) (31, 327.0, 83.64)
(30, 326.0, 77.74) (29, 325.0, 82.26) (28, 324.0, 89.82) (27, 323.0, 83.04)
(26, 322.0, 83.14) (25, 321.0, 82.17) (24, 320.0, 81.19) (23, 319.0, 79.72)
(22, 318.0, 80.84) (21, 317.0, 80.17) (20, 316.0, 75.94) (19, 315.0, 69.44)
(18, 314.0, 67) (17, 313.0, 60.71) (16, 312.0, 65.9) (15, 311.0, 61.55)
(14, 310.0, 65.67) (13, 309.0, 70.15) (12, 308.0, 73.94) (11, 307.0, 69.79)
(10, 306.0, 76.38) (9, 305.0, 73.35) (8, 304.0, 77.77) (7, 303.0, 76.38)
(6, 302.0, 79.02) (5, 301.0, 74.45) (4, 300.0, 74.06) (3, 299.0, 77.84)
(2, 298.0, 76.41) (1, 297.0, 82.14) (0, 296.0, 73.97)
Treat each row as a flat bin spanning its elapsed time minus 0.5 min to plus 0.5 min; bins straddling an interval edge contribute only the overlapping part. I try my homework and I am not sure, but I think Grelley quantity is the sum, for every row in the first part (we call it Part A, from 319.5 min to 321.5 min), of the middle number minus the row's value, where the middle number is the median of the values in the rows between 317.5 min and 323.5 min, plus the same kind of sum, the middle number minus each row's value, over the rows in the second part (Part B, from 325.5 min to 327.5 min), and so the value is 2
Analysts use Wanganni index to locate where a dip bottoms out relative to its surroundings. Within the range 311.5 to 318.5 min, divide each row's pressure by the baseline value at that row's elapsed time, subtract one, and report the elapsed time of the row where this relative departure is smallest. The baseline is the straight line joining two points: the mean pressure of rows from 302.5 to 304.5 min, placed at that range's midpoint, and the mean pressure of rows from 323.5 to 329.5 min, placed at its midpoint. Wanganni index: 313.0 min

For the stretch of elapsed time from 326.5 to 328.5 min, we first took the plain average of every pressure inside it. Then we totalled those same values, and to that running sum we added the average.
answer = 247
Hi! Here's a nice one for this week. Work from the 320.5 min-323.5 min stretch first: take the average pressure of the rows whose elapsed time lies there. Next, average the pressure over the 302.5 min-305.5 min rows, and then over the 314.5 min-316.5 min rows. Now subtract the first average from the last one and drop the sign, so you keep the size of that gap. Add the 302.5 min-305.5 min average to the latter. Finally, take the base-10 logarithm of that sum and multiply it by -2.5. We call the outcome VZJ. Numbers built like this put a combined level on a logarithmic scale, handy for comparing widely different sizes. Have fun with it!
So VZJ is -4.84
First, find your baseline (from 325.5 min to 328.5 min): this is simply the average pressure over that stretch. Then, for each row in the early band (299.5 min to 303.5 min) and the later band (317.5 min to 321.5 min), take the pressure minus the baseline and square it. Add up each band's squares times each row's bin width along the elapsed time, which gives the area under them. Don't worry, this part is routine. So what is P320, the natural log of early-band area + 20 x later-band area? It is 5.1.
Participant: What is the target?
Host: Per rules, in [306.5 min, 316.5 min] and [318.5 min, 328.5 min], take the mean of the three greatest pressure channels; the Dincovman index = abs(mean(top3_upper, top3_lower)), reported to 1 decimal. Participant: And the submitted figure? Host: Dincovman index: 79.4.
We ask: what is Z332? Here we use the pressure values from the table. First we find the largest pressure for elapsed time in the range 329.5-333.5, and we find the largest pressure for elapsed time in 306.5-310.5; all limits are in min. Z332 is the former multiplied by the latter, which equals 6601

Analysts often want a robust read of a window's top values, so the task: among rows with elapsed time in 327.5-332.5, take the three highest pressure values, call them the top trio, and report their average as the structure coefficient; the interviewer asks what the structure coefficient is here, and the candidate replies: 86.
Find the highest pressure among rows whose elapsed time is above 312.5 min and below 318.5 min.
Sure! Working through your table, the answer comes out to 80.84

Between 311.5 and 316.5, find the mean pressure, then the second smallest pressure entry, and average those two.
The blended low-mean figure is 67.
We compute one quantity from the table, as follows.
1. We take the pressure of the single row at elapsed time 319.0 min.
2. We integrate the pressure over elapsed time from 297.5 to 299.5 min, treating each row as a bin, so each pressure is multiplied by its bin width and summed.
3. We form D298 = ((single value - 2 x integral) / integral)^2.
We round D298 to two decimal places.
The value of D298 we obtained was 2.20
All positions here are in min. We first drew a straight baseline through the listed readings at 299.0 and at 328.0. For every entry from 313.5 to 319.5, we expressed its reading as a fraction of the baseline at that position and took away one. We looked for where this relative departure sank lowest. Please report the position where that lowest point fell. 314.0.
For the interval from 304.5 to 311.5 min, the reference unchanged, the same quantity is 311.0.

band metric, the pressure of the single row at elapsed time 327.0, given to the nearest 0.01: 83.64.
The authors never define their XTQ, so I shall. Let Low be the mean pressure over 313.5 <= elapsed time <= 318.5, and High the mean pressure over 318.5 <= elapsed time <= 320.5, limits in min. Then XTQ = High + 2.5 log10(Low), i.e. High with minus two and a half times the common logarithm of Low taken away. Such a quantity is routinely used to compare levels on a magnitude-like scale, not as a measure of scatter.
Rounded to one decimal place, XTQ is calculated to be 85.1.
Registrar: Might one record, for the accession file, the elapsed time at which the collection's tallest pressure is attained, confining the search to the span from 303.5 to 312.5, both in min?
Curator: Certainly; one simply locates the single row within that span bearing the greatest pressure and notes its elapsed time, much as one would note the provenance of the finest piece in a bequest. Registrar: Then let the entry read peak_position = 304.0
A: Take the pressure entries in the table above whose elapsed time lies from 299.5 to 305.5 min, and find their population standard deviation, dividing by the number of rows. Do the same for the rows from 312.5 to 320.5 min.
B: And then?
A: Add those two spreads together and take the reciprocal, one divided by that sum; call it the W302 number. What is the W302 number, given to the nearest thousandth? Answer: 0.108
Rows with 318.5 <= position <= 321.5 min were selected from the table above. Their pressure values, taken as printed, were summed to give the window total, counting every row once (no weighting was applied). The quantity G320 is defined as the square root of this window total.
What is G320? 15.6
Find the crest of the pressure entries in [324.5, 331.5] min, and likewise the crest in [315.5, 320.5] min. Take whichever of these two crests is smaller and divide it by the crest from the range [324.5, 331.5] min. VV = 0.95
